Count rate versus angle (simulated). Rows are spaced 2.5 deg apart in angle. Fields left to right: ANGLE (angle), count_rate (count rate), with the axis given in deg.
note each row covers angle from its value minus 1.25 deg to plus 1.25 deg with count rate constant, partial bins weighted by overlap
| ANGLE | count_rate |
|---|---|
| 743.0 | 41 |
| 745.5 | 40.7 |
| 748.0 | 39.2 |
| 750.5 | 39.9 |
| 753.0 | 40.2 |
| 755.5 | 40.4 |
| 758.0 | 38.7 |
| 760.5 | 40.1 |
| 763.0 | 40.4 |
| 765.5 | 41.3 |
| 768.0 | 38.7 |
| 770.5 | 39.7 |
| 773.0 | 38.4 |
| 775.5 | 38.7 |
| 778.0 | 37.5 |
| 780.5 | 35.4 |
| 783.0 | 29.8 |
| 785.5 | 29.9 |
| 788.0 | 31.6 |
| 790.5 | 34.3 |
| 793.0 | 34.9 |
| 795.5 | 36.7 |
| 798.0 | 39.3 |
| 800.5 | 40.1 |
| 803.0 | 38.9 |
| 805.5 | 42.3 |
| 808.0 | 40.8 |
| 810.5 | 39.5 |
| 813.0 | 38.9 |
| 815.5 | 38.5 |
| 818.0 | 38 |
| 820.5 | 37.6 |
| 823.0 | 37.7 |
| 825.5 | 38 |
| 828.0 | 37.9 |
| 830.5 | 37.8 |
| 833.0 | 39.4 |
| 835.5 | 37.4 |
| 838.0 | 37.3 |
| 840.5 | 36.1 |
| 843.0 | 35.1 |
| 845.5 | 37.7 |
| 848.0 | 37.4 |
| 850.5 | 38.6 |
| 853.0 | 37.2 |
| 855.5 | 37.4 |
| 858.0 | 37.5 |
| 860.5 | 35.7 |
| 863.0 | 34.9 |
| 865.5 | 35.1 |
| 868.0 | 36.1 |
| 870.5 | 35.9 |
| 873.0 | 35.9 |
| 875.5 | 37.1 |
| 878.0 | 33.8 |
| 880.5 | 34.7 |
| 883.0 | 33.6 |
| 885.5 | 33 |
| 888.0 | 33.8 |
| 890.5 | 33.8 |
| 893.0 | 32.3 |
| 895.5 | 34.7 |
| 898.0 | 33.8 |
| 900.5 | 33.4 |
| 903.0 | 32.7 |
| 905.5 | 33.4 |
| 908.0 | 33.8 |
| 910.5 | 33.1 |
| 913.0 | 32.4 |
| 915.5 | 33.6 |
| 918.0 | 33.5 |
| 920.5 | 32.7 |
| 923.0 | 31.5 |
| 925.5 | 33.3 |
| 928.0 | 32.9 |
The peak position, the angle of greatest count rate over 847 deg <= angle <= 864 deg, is 850.5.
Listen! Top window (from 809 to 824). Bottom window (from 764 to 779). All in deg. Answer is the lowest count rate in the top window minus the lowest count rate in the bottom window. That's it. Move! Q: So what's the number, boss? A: 0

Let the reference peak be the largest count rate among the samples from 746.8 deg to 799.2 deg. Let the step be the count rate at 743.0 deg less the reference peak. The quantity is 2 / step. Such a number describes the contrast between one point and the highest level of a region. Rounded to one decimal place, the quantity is -6.7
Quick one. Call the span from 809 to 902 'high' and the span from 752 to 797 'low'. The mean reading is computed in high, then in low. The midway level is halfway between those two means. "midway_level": 36.7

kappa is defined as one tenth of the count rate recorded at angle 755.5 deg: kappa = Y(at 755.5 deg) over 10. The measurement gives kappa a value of 4.0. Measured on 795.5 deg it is 3.7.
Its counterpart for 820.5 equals 3.8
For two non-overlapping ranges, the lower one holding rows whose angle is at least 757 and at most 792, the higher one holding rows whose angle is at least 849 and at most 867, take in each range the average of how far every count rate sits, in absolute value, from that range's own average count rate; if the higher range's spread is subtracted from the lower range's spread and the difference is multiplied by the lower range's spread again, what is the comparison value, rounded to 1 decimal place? 6.7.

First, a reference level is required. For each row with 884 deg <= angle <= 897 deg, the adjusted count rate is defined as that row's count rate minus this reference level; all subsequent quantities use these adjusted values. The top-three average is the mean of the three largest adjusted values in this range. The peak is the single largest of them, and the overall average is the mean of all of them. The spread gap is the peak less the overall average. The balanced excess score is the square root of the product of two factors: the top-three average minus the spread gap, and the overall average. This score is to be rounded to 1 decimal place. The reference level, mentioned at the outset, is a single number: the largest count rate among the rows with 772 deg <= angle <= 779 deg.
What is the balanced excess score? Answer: 5.5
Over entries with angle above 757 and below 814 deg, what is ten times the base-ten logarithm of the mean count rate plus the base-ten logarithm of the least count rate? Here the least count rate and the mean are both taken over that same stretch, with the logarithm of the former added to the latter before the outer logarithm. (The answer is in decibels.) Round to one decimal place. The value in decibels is 15.9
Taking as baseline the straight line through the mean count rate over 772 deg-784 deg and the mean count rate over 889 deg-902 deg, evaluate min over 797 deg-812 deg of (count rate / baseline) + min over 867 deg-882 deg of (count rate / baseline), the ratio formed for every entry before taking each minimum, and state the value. 2.09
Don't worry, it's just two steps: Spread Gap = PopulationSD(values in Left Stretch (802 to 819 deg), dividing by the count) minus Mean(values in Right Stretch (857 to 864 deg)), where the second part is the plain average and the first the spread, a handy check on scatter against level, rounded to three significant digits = -34.6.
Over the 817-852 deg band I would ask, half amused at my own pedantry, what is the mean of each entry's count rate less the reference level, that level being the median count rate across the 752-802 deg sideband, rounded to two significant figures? -1.1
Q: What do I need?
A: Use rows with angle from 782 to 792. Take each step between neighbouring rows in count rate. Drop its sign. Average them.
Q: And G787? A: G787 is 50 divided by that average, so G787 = 33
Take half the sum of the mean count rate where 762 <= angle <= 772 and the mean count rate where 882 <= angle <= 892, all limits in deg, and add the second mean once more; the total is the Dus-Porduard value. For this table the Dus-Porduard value 70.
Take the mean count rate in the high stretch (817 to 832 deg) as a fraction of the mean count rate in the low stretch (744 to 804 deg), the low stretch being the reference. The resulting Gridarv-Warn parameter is 1.00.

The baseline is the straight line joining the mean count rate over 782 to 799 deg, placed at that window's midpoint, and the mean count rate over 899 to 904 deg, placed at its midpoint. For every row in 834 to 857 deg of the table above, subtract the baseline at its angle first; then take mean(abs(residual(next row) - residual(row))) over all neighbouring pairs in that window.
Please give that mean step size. 1.00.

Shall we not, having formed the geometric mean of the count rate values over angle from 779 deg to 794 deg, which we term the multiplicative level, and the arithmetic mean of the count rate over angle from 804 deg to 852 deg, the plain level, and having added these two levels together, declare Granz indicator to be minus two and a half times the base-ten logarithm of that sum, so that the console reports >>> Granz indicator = -4.62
